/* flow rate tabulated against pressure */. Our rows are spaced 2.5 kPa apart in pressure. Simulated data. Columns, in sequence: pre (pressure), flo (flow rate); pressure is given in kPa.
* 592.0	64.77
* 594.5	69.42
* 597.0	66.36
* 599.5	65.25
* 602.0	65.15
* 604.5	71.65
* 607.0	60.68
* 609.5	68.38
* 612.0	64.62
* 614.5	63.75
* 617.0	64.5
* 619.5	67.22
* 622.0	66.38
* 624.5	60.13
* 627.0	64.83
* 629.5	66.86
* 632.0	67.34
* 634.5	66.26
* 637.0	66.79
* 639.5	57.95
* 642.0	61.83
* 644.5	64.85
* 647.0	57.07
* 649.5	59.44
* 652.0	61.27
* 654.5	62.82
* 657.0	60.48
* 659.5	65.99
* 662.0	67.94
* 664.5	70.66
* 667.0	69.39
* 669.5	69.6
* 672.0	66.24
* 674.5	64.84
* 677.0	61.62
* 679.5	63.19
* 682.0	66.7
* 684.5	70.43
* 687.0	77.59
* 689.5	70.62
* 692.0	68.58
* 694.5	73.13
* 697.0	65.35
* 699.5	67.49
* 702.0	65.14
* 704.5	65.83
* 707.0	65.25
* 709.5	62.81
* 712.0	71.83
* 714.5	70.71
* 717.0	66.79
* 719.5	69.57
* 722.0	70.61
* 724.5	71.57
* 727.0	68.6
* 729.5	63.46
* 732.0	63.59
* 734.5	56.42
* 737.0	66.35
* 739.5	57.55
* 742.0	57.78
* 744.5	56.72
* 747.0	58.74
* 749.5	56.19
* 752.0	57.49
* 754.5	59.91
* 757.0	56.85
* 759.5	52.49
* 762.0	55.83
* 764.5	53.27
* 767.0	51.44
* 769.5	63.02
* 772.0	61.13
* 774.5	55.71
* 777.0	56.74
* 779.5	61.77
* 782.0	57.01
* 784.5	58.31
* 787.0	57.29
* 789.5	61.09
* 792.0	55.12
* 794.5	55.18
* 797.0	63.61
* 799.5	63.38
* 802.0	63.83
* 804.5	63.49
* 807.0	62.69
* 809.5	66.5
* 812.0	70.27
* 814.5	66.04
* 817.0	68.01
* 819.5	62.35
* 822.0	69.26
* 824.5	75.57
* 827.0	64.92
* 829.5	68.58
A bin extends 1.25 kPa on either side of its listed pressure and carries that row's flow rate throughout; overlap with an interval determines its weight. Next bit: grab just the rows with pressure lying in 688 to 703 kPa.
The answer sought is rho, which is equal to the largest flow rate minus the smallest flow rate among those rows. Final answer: 8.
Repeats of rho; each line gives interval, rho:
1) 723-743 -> 15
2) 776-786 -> 5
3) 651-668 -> 10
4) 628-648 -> 10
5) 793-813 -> 15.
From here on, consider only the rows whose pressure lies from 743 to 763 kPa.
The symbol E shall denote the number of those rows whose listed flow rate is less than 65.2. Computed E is 8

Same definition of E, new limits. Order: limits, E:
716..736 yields 3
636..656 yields 7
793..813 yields 6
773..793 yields 8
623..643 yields 4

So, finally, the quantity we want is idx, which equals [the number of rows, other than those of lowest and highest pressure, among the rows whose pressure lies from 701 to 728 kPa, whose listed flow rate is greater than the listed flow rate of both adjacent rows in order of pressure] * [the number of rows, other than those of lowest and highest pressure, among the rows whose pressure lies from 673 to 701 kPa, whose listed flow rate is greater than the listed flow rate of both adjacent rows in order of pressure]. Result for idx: 6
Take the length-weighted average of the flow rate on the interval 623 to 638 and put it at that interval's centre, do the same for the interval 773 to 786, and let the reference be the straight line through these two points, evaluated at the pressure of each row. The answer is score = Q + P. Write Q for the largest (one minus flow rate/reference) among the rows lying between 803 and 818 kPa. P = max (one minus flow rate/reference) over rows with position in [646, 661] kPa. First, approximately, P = 0.12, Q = -0.11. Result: 0.01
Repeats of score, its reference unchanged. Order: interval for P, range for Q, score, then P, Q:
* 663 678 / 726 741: 0.09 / 0.02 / 0.06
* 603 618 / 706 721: 0.07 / 0.09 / -0.02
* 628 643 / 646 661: 0.22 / 0.11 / 0.12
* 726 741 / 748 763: 0.17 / 0.06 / 0.11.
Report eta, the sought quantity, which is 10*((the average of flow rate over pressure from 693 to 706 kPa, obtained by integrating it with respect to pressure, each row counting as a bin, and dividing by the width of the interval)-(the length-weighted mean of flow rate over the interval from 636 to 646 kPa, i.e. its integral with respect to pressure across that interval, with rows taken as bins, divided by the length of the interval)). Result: 48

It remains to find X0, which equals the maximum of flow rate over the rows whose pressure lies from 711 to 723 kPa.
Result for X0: 71.83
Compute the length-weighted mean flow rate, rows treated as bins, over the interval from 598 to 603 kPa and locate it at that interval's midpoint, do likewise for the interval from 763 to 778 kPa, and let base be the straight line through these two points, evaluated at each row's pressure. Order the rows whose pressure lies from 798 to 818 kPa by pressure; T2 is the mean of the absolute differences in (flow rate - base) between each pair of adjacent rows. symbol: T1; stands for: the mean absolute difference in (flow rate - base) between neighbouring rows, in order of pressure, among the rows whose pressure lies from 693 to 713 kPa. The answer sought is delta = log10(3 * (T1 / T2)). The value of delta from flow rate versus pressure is 0.683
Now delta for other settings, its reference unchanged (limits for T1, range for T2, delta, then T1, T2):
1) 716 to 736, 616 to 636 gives 0.524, 2.9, 2.6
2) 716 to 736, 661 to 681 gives 0.651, 2.9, 1.9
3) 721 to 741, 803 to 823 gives 0.585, 5.0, 3.9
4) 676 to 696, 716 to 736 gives 0.645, 4.3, 2.9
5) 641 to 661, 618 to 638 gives 0.666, 3.5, 2.3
